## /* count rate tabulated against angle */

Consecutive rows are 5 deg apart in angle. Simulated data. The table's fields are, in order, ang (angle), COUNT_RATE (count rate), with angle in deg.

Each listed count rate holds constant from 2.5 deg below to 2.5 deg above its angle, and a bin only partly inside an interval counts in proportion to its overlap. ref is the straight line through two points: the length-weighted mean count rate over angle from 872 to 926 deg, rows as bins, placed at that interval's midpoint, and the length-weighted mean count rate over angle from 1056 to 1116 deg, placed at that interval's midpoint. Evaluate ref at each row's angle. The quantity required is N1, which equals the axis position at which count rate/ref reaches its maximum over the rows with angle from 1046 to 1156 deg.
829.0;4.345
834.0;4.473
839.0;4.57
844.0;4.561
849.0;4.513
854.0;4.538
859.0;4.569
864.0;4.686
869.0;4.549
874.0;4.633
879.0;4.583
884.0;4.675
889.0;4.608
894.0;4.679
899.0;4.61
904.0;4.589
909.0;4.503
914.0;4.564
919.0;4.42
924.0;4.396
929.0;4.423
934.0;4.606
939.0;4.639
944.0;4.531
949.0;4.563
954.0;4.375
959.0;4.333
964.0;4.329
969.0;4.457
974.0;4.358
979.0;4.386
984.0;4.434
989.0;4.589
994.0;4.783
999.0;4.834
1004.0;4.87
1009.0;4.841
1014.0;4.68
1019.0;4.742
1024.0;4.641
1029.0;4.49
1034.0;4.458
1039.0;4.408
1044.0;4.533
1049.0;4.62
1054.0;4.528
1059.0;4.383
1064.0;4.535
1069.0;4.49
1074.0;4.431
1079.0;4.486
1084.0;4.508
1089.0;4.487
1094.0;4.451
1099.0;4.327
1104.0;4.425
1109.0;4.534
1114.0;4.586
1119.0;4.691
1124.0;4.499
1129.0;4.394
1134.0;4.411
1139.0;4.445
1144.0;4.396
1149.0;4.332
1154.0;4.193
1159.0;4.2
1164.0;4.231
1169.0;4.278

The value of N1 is 1119.0 deg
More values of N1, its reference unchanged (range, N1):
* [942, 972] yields 949.0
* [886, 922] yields 894.0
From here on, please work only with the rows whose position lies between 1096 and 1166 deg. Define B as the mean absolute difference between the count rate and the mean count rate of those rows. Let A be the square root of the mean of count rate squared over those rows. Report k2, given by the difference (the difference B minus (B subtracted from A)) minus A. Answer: -8.60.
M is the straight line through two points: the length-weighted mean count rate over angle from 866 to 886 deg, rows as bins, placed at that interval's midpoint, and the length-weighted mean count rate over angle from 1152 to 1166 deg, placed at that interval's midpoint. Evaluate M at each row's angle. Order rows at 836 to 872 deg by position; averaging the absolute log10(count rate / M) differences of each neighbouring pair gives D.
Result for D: 0.006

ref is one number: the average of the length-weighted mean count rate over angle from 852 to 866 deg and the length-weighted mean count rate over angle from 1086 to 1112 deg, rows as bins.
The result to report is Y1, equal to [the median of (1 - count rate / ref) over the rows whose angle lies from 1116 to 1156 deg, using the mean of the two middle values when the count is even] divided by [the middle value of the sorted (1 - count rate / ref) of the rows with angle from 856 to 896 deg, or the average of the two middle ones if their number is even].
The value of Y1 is -1.2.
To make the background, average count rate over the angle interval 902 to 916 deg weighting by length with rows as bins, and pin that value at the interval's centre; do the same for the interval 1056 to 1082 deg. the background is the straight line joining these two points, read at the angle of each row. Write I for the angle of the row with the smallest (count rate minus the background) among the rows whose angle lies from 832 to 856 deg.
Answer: 834.0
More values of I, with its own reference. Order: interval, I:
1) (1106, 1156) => 1154.0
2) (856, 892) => 869.0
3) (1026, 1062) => 1059.0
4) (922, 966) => 964.0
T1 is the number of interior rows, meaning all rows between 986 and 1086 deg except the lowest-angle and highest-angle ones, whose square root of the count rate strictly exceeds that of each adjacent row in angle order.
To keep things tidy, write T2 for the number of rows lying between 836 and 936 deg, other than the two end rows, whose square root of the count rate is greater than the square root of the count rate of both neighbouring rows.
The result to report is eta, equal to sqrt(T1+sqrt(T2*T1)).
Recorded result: 2.9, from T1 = 4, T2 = 5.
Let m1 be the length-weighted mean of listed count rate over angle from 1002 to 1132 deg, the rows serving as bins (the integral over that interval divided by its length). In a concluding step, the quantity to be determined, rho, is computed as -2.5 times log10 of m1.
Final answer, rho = -1.64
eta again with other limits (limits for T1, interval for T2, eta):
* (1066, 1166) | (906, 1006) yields 2.5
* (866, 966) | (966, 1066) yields 3.2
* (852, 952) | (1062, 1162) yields 3.2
